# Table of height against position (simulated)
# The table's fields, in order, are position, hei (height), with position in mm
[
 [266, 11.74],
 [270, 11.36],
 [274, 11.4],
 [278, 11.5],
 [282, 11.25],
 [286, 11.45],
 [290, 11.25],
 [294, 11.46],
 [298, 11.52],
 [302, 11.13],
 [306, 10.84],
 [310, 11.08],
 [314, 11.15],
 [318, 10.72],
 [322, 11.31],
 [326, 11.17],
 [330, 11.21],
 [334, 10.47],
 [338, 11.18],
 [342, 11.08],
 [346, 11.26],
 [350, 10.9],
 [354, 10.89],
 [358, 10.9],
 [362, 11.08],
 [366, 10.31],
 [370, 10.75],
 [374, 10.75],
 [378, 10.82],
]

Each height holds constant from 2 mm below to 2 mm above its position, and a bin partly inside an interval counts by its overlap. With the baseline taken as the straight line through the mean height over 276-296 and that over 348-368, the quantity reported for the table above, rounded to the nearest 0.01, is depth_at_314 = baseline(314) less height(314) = 0.01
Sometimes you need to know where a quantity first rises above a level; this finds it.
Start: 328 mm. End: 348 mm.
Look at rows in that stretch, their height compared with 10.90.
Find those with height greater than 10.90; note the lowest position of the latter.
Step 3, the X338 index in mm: 330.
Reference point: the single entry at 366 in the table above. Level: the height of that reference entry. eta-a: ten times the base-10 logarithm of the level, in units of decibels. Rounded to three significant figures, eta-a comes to 10.1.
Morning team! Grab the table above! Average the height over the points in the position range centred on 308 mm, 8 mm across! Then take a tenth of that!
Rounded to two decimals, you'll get 1.10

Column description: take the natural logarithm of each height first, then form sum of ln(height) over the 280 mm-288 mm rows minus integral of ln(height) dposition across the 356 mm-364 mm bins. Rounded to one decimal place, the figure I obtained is -14.3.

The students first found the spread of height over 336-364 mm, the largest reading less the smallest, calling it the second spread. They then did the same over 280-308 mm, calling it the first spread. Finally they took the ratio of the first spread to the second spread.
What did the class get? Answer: 1.8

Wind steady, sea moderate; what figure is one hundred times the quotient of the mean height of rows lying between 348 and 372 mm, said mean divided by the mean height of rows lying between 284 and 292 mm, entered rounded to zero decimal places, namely 95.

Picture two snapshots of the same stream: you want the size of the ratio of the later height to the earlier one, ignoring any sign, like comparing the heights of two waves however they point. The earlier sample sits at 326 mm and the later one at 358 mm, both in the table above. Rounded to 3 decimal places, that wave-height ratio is 0.976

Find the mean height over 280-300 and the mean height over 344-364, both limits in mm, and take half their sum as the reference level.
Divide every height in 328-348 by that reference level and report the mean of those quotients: 0.986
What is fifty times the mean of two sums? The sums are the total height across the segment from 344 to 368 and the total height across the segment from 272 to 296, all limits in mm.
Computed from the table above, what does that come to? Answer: 3341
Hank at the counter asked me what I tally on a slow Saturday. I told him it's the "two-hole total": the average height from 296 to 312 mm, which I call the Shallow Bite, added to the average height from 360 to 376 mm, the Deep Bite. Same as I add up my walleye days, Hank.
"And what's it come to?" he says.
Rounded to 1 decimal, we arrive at 21.9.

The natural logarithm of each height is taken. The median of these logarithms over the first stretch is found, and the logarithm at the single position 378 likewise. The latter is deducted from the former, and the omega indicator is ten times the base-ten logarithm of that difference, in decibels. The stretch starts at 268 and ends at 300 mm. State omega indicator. -12.6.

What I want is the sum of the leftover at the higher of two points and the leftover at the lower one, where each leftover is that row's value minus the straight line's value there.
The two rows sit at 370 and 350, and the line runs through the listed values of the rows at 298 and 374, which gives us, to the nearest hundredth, -0.13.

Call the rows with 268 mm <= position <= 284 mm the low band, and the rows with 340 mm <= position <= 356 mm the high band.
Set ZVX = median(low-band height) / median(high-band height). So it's 1.04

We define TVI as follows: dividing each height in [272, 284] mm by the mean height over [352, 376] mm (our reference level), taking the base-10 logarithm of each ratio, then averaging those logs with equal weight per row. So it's 0.024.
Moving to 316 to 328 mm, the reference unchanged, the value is 0.011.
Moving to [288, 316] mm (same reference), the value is 0.017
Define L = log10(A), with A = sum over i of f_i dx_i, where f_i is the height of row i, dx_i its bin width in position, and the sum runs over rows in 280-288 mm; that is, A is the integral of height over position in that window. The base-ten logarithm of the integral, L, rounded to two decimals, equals 1.96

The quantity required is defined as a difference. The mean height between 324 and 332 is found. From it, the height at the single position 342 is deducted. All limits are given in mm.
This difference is 0.11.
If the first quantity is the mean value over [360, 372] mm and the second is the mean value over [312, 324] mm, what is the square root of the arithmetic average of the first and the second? 3.30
